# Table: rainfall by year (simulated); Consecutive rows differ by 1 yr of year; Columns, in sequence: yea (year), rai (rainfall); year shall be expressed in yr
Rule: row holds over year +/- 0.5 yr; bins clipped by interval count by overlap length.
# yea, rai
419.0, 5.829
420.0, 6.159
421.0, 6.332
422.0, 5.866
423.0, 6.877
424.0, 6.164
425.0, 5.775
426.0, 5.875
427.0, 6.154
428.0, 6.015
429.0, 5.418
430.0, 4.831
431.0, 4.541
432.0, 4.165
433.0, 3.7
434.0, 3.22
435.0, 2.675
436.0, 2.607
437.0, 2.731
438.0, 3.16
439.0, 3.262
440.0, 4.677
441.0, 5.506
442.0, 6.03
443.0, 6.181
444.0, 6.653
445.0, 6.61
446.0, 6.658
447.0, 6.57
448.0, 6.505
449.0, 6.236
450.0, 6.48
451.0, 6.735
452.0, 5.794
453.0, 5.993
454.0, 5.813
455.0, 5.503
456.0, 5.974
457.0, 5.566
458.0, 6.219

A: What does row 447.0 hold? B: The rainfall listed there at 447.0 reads 6.57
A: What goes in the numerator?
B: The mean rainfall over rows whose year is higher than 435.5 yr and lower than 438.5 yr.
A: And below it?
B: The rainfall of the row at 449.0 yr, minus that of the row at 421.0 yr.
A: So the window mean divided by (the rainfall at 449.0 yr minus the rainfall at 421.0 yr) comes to -30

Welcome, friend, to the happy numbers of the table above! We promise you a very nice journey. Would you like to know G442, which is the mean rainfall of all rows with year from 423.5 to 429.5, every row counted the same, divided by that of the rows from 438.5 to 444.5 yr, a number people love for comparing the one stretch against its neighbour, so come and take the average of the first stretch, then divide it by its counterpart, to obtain 1.10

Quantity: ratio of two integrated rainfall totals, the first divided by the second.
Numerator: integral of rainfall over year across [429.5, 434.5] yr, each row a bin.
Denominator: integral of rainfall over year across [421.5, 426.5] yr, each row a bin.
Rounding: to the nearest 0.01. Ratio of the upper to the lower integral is 0.67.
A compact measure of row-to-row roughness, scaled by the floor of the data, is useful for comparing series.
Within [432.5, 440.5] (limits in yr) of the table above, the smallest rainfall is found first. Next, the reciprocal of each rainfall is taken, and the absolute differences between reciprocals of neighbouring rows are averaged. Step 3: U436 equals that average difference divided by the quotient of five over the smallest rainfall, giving 0.021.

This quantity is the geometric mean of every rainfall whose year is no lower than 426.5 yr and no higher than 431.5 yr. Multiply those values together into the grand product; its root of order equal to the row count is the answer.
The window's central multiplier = 5.4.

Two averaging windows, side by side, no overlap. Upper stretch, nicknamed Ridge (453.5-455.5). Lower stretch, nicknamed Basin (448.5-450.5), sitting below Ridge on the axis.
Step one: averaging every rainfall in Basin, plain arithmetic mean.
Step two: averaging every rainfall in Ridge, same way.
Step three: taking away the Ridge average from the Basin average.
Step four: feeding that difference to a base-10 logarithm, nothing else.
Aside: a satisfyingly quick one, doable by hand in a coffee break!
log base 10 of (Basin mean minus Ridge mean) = -0.155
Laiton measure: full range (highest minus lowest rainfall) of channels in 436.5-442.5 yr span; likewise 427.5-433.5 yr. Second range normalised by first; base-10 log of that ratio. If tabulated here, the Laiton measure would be -0.2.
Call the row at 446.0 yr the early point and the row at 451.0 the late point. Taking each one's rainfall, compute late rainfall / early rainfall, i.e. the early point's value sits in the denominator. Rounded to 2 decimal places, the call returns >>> 1.01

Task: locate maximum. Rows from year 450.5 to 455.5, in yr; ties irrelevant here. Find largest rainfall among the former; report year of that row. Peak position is 451.0 yr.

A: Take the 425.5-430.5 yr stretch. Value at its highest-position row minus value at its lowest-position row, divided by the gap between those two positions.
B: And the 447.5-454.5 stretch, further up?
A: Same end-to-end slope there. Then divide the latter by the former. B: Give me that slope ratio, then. 0.44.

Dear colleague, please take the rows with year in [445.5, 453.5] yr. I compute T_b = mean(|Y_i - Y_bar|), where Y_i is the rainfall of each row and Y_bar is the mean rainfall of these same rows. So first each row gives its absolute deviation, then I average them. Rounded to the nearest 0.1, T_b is 0.3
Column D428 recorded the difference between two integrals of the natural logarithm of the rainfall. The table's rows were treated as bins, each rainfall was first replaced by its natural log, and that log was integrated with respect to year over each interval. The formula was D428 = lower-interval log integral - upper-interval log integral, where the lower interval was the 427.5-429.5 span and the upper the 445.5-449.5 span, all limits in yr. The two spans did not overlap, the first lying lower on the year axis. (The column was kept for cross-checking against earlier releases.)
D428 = -4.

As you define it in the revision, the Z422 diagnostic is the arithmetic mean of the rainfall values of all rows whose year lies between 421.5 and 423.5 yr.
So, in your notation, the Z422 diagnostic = 6.4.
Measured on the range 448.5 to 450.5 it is 6.4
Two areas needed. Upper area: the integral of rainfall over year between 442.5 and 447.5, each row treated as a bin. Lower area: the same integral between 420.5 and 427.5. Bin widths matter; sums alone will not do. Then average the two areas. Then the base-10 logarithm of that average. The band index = 1.6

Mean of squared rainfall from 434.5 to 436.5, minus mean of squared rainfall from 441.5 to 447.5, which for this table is -35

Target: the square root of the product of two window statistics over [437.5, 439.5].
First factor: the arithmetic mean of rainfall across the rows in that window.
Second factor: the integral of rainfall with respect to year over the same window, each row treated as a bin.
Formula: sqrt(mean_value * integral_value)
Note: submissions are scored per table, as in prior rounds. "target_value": 4.5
